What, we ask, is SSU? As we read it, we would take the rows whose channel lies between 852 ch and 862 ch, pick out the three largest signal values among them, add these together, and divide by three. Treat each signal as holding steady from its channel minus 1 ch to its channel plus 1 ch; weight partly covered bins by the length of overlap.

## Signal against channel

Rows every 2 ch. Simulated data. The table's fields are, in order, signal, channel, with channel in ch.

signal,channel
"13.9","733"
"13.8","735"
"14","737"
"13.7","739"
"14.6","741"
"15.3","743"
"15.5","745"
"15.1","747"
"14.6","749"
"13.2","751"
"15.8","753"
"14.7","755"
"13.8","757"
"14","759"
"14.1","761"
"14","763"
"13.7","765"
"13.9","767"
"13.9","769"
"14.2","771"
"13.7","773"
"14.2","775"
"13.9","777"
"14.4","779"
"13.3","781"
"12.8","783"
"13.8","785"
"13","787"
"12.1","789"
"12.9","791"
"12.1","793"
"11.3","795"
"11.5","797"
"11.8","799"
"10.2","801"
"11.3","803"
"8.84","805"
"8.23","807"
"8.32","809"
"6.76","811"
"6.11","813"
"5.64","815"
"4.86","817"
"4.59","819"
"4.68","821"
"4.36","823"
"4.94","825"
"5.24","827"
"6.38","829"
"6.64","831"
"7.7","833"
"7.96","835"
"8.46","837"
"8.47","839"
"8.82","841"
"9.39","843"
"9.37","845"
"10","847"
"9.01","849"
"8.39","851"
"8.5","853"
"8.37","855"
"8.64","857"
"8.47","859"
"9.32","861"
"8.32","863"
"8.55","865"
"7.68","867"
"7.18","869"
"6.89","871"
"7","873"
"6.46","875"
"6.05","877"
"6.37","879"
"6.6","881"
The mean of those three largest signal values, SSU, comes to 8.8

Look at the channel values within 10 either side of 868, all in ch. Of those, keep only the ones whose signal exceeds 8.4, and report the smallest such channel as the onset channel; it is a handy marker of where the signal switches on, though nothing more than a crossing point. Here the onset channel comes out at 859 ch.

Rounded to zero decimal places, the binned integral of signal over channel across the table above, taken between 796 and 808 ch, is 124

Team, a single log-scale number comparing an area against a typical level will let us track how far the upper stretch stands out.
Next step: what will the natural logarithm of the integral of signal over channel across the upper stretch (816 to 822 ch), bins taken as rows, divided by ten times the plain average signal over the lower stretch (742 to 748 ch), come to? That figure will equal -1.69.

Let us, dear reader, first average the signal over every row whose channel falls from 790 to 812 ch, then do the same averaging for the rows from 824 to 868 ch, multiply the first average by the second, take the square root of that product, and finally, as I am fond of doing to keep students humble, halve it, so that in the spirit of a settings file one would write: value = 4.6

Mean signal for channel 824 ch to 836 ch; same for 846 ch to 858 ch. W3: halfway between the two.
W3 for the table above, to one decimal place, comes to 7.6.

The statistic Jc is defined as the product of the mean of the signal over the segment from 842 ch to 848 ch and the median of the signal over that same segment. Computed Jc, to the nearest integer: 90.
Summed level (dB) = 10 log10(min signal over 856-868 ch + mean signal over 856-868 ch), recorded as 12.1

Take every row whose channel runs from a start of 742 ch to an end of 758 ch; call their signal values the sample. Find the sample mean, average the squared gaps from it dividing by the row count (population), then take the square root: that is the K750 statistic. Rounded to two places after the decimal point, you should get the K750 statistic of 0.82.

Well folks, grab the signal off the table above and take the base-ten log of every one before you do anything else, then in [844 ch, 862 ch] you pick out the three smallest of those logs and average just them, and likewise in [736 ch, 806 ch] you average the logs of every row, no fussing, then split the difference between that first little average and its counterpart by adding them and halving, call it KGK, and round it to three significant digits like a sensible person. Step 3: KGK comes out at 1.02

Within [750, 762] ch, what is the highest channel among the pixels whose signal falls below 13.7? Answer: 751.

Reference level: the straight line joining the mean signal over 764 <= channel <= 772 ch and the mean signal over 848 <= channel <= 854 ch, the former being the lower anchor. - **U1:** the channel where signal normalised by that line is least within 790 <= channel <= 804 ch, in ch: 801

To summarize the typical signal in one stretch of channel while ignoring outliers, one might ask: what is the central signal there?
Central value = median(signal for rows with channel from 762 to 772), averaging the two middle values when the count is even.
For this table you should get 14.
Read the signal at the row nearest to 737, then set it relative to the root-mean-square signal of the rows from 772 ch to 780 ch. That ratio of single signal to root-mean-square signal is 1.00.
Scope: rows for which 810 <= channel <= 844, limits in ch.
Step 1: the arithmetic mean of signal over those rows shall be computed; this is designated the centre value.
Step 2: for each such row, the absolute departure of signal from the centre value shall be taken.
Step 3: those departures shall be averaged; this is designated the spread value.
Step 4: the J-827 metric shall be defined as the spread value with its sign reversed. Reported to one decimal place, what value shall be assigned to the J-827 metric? -1.4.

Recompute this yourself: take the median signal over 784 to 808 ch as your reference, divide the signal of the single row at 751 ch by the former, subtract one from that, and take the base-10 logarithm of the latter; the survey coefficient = -0.88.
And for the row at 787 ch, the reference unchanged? -0.94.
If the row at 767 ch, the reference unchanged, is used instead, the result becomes -0.71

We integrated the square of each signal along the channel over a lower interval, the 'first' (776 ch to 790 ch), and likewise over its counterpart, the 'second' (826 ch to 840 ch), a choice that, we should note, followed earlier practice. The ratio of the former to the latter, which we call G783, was 3.3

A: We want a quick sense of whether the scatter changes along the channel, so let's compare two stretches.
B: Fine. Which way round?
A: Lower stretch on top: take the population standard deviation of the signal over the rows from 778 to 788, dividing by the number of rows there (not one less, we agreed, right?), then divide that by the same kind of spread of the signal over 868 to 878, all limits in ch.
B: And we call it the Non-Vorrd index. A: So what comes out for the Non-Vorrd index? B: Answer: 1.41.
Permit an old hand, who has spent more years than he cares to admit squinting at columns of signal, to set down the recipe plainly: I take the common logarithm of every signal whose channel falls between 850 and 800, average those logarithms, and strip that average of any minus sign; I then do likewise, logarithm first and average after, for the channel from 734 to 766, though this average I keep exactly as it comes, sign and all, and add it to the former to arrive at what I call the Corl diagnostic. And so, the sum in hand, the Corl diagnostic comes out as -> 2.01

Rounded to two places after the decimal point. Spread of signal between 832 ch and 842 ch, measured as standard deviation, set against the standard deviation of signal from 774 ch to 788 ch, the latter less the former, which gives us 0.16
